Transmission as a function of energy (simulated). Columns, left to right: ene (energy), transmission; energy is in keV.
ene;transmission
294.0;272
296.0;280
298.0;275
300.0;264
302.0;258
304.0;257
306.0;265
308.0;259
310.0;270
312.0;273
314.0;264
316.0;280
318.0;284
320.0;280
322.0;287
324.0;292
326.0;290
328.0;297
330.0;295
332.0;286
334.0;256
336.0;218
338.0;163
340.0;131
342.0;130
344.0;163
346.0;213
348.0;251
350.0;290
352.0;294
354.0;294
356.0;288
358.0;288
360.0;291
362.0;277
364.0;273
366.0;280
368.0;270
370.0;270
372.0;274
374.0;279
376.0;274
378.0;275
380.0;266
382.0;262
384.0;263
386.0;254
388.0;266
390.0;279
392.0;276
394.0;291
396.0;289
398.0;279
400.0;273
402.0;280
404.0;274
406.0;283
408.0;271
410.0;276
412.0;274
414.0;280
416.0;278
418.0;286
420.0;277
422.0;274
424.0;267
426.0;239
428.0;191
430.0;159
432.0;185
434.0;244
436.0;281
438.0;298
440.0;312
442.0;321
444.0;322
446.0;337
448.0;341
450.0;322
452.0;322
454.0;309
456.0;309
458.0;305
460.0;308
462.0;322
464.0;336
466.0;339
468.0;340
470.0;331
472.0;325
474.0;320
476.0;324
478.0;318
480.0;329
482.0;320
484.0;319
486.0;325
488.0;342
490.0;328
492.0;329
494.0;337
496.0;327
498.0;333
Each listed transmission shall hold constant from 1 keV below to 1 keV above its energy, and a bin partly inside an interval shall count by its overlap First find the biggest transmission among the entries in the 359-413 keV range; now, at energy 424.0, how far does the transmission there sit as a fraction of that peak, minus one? -0.082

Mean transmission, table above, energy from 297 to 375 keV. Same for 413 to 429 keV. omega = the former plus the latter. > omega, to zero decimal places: 522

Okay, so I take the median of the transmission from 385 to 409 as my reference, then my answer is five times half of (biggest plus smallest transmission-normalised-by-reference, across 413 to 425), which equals 4.98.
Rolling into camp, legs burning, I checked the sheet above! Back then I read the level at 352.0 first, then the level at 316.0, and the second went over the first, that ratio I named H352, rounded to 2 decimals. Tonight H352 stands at 0.95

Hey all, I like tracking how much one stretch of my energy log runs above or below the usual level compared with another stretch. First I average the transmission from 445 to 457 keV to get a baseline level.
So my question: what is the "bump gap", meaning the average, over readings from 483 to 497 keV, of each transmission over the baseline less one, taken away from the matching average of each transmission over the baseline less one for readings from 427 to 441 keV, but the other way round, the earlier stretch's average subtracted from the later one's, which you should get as 0.28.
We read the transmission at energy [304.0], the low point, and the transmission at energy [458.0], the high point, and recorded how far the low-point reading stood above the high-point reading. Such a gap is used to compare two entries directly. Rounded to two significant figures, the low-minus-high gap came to -48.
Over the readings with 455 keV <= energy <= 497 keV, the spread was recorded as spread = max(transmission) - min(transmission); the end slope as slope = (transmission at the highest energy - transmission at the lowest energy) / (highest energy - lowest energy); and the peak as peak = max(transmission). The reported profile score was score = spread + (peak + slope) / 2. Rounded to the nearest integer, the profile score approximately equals 208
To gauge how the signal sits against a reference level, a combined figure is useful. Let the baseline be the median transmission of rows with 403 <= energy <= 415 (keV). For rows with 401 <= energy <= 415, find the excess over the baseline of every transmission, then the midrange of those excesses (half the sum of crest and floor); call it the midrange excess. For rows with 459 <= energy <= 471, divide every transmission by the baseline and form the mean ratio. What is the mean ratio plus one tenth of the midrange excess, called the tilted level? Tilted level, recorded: 1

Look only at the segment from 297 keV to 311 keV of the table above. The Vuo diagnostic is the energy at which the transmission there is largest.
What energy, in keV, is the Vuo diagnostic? 298.0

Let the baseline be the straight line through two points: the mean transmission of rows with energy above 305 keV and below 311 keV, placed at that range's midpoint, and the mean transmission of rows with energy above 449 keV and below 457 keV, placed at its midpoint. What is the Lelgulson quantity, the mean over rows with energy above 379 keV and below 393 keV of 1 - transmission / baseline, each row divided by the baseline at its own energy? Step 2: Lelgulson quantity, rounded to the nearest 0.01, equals 0.09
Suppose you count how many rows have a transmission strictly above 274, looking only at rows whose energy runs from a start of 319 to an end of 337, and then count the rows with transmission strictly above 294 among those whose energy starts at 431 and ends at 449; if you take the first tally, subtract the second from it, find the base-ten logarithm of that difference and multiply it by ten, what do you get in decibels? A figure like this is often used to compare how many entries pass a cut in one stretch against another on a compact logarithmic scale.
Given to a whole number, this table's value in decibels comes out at 0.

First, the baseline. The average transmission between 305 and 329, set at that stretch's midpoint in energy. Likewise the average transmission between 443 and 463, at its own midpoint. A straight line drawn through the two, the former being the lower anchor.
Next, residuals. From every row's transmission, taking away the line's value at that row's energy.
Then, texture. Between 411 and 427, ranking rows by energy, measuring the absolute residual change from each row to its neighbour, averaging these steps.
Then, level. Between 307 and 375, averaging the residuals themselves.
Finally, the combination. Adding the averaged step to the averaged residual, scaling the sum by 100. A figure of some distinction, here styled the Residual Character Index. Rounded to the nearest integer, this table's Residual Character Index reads -1615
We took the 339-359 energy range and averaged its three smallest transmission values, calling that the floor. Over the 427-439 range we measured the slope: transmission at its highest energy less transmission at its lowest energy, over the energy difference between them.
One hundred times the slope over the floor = 7.57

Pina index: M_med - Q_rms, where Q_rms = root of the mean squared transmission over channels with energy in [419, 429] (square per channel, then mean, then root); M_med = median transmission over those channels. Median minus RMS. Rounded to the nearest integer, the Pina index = 15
